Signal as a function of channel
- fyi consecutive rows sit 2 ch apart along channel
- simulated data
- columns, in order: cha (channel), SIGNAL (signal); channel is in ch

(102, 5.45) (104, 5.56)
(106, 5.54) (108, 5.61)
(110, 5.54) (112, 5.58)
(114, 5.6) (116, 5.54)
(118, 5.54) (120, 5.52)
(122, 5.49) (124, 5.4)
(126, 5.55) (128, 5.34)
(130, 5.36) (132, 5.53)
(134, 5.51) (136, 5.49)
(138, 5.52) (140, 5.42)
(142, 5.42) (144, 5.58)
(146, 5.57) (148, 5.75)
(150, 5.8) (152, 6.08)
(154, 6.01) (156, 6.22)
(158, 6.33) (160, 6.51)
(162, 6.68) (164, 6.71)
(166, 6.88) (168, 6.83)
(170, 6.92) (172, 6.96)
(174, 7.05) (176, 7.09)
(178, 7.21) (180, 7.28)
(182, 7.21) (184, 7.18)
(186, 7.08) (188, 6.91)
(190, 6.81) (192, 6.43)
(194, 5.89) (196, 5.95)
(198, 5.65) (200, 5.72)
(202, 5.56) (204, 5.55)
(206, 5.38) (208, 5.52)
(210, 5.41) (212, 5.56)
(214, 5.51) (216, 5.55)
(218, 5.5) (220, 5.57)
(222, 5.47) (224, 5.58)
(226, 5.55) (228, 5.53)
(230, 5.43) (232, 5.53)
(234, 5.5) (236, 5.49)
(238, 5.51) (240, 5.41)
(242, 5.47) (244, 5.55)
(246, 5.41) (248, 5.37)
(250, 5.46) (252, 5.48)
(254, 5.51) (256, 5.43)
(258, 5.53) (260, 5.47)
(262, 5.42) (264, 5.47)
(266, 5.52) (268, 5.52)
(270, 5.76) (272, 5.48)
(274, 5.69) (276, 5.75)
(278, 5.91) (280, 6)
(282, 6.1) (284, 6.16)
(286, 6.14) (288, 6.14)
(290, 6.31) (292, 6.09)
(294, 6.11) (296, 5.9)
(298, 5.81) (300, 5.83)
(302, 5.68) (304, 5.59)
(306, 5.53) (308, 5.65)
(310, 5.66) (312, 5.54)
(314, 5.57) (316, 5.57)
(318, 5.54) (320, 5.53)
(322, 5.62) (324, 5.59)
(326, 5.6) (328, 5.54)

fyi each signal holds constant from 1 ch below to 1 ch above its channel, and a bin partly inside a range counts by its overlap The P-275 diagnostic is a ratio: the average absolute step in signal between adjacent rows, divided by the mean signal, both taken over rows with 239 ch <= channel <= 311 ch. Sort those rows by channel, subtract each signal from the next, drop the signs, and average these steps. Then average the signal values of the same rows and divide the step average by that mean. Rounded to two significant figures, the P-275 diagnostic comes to 0.016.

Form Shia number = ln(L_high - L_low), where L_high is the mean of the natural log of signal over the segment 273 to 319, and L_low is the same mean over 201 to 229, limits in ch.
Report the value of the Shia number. -2.9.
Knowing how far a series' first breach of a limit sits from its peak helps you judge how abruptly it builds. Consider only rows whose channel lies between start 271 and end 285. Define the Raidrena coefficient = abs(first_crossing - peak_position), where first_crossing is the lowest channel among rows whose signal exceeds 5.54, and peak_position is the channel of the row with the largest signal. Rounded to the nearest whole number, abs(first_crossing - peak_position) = 10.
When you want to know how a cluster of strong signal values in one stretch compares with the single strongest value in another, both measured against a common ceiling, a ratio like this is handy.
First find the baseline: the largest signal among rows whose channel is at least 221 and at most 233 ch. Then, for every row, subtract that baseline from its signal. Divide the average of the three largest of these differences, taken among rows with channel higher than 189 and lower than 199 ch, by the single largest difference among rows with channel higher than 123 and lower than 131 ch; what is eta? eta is -27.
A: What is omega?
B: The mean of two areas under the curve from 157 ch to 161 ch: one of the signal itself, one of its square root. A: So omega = 18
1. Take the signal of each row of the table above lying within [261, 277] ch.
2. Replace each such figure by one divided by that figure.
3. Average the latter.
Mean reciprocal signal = 0.179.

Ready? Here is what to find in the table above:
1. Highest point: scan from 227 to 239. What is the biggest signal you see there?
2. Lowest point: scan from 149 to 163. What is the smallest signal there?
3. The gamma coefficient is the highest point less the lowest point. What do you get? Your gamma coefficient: -0.270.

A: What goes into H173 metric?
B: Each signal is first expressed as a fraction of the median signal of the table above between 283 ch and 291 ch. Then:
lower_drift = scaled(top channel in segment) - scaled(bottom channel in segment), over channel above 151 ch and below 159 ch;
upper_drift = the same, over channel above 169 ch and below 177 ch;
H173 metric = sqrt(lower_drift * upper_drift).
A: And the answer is 0.034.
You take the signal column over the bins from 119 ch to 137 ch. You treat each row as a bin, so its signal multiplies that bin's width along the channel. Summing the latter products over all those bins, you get 98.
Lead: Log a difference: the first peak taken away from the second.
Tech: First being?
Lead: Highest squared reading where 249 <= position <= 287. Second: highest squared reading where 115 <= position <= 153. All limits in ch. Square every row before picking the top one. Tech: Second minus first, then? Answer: -1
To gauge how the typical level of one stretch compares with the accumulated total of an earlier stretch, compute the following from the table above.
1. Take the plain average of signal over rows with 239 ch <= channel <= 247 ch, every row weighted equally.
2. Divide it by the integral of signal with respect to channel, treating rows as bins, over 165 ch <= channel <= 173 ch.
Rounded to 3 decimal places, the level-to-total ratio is 0.099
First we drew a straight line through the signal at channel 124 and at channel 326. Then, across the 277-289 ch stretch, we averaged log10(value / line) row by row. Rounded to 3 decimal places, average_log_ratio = 0.039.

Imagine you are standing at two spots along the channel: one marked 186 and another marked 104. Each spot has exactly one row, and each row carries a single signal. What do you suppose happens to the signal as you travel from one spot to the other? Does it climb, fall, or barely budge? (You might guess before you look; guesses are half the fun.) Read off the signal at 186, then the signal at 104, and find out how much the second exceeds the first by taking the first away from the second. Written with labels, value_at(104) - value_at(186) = -1.5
